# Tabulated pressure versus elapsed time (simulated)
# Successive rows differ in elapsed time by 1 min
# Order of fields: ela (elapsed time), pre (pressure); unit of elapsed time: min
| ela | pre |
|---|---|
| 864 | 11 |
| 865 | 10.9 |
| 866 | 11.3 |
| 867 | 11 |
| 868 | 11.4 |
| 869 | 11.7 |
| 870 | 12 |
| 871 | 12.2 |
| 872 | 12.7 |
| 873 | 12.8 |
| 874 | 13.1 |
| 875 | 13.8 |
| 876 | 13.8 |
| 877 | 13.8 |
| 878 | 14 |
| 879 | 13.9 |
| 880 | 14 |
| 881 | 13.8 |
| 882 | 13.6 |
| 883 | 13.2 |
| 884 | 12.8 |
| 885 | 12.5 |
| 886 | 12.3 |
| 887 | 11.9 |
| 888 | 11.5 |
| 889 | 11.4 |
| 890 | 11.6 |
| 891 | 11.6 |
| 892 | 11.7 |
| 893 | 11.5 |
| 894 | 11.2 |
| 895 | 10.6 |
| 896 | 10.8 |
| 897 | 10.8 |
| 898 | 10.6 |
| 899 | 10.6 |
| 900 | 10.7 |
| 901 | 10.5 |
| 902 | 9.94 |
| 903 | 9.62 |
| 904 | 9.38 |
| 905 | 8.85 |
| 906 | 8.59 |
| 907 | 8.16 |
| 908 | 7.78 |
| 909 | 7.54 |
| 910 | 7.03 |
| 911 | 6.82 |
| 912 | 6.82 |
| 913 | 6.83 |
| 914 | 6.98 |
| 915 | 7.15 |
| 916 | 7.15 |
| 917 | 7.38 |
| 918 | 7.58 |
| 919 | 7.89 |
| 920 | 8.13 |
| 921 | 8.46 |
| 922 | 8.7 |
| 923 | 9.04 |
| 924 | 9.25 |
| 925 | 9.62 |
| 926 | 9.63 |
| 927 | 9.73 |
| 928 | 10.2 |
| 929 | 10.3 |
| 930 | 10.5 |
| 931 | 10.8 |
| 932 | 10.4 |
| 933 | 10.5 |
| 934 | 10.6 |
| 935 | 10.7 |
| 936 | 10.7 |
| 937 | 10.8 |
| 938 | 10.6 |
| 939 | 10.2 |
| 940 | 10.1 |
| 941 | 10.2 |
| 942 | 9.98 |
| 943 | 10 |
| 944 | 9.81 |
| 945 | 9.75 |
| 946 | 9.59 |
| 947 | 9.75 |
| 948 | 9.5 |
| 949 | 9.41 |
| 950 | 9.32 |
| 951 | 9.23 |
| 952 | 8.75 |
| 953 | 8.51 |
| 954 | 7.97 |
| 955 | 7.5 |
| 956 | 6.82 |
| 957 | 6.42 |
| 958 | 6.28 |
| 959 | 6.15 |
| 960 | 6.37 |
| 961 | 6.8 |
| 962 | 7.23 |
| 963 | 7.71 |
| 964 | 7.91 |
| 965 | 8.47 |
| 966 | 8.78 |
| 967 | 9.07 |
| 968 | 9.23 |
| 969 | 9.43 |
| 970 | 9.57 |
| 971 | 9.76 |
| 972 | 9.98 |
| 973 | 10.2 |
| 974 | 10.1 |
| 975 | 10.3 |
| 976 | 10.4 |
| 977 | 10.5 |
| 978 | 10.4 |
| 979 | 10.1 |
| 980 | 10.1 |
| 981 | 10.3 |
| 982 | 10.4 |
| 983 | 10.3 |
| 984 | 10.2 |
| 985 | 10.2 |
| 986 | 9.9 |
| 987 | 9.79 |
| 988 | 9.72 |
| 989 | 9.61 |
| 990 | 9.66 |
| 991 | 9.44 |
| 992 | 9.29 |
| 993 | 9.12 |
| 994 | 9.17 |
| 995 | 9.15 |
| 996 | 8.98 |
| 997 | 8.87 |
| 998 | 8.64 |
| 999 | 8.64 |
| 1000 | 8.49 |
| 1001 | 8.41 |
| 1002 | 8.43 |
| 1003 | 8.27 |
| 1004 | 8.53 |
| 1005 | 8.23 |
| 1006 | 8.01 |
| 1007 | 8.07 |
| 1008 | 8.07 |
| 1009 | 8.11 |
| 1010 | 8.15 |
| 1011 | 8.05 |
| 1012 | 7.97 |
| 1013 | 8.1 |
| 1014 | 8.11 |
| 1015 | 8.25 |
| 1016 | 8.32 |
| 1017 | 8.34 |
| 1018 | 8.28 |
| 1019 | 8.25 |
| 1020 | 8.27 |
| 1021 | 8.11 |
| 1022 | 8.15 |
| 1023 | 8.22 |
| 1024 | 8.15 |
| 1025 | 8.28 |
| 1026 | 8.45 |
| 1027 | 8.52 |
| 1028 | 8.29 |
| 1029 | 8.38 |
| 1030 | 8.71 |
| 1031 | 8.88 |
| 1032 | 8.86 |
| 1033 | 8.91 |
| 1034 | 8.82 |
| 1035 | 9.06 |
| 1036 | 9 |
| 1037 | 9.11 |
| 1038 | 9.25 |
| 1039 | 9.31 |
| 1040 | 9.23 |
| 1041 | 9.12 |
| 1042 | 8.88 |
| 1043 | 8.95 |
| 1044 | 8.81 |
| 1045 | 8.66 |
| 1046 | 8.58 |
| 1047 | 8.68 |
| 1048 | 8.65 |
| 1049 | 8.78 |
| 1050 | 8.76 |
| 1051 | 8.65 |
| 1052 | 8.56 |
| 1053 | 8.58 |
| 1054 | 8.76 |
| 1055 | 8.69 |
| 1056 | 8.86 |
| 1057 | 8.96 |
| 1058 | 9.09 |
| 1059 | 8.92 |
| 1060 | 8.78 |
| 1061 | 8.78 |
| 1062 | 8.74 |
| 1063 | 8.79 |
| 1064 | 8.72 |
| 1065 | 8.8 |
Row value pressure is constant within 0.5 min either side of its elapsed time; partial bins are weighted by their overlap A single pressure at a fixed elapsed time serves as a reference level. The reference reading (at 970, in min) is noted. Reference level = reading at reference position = 9.57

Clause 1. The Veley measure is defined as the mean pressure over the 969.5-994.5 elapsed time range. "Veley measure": 9.9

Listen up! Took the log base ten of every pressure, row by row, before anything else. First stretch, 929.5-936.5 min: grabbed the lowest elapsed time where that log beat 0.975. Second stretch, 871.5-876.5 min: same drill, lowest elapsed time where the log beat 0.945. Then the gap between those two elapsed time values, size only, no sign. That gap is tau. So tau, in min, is 58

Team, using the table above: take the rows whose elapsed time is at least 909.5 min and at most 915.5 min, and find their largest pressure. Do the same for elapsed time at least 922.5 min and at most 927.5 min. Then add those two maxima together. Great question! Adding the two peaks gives 16.9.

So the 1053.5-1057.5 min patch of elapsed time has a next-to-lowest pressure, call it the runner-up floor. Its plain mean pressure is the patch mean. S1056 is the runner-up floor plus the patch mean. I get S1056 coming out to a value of 17.6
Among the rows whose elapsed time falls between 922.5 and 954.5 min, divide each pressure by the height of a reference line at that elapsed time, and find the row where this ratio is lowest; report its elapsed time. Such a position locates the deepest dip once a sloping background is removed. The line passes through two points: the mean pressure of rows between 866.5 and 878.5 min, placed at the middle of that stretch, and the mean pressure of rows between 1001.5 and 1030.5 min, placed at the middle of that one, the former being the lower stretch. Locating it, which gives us 954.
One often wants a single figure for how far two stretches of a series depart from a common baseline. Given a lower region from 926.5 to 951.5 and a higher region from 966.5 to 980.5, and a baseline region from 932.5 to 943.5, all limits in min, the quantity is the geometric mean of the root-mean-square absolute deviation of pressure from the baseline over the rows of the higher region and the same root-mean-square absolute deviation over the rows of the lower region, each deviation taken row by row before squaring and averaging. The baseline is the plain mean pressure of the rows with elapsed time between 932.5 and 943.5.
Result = 0.6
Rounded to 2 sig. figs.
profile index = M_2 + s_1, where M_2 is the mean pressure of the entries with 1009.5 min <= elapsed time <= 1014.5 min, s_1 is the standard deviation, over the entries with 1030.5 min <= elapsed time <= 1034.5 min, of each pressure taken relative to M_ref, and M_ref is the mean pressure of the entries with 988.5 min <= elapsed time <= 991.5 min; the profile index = 8.1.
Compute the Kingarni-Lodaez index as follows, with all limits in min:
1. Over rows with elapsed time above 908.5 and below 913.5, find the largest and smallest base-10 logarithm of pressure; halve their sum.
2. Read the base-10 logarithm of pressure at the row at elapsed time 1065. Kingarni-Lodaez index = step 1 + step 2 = 1.80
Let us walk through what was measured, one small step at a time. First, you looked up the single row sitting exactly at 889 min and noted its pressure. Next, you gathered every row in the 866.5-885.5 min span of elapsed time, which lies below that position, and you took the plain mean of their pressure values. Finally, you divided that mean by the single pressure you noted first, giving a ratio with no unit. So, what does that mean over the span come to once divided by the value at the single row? 1.1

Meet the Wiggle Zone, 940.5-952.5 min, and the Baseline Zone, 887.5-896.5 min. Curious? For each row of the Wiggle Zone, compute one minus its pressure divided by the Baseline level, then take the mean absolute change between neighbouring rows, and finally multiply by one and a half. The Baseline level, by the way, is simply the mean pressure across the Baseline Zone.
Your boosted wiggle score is 0.0218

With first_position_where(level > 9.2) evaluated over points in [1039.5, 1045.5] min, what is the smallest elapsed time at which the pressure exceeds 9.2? 1040 min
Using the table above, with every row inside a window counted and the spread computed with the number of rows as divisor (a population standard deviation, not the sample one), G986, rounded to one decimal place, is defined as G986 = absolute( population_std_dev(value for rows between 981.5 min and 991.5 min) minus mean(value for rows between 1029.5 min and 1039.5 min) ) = 8.7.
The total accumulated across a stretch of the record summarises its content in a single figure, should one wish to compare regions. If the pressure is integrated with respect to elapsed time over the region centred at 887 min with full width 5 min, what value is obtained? 60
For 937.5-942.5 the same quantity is 51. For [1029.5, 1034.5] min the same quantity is 44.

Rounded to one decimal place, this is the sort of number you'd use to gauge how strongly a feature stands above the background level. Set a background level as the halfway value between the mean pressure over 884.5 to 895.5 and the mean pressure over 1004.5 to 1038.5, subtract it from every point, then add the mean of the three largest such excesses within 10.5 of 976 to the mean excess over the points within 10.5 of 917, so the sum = -1.6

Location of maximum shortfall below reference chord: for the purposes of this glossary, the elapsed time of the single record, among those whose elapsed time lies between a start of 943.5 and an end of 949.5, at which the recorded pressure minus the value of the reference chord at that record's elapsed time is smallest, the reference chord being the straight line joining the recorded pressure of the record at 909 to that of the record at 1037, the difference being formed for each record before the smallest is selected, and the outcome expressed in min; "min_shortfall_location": 949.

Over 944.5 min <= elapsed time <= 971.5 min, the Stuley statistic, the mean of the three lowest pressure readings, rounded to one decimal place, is 6.3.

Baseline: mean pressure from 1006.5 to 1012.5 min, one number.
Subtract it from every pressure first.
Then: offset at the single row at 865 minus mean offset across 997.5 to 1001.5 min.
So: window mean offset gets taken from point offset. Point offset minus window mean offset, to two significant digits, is 2.4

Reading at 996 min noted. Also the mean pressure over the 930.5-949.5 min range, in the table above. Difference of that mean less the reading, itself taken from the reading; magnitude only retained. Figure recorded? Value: 7.8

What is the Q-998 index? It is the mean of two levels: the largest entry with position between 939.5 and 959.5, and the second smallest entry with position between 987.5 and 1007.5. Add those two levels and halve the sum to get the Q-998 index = 9.1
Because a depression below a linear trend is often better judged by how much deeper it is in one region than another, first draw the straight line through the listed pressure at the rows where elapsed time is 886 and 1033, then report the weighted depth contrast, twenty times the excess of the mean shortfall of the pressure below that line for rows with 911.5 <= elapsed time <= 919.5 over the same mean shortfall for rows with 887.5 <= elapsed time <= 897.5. 70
